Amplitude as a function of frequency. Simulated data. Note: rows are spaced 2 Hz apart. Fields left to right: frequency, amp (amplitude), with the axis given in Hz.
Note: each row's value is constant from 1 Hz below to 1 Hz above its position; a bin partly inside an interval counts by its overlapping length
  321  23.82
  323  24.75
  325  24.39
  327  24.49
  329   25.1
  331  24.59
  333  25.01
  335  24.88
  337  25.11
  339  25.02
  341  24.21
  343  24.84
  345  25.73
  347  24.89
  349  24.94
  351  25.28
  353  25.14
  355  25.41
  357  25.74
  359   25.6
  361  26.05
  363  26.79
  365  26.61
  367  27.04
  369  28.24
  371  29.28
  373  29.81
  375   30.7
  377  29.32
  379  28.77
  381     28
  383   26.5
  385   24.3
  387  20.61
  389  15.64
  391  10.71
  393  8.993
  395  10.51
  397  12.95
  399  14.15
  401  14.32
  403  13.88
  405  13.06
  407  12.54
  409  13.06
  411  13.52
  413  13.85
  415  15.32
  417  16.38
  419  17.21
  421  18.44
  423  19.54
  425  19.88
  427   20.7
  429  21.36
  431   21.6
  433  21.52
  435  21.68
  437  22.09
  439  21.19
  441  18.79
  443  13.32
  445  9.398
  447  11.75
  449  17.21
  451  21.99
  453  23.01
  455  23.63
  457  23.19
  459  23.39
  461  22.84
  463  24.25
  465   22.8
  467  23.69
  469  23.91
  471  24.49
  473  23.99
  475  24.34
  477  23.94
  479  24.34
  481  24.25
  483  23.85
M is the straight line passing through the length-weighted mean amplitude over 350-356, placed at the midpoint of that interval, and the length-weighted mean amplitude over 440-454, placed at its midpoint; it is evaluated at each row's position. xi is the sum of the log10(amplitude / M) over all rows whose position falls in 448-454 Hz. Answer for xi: 0.3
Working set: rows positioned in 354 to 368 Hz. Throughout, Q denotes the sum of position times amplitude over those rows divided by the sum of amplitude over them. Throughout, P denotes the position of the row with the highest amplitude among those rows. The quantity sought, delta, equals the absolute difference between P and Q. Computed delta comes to 5.9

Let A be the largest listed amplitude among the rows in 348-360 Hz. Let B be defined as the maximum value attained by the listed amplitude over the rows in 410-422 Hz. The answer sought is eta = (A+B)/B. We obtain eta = 2.40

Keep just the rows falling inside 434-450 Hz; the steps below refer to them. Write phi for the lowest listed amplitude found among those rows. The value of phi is 9.398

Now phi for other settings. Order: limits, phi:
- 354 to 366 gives 25.41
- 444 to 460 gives 9.398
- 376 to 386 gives 24.3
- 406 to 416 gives 12.54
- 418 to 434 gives 17.21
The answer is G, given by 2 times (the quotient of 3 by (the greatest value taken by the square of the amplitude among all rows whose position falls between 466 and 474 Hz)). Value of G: 0.0100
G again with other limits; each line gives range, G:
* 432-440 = 0.0123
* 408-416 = 0.0256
